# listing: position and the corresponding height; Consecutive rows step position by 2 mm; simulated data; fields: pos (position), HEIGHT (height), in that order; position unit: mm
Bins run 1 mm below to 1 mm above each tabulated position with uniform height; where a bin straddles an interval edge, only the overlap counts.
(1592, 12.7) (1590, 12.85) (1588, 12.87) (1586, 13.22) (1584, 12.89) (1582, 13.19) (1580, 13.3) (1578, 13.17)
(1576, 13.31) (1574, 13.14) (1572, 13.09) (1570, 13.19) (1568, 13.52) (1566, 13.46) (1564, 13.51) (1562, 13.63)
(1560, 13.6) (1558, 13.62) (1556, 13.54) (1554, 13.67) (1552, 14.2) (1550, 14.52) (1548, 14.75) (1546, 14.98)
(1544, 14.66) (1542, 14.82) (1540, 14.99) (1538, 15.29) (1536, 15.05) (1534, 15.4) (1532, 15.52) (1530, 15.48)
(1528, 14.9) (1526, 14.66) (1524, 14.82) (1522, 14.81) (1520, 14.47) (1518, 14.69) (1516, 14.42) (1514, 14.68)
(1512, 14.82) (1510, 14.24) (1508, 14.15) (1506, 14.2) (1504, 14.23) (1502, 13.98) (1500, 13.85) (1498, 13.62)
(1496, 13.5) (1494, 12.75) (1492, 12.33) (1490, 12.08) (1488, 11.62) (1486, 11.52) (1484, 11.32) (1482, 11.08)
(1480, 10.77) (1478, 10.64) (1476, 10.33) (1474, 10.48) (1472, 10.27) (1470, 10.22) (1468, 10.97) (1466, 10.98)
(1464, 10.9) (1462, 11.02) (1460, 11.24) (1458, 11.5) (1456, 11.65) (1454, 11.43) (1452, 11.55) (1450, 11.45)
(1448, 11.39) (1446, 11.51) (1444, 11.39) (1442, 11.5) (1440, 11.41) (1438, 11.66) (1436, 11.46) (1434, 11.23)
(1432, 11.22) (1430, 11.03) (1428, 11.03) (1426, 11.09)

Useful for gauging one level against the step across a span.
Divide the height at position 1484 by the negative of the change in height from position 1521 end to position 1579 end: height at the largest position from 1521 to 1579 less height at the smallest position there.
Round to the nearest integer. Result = 7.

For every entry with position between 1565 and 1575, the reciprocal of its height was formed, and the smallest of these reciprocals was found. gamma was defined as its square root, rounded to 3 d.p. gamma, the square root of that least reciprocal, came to 0.272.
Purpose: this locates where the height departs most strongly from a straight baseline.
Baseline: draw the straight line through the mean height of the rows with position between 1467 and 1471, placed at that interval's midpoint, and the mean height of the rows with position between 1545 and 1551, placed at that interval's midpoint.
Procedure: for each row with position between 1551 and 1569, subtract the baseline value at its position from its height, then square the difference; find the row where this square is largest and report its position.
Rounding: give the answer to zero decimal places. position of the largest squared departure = 1568 mm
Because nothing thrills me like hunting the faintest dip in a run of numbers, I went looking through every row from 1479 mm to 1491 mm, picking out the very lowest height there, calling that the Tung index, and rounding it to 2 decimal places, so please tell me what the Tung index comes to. 10.77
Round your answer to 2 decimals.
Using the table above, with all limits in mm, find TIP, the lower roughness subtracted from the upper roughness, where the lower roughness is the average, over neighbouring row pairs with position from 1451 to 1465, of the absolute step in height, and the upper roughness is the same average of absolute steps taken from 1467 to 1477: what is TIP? 0.11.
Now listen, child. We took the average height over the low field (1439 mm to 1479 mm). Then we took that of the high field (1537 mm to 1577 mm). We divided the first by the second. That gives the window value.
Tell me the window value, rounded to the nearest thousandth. 0.794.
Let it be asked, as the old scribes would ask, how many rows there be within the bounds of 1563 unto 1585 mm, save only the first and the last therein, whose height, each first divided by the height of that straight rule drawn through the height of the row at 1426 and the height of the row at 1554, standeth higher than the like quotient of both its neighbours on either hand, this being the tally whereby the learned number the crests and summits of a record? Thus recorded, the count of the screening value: 3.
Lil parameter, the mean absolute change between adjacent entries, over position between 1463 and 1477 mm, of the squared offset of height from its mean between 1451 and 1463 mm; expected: 0.35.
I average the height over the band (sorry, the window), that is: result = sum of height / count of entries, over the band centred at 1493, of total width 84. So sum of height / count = 12.8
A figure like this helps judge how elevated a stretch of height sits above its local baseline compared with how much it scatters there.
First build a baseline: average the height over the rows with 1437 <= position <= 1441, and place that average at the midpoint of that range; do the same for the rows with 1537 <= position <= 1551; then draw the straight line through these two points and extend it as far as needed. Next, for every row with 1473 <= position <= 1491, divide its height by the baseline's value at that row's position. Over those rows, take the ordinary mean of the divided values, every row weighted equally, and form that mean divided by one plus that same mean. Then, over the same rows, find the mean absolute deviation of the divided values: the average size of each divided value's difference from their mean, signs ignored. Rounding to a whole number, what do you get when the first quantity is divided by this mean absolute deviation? 17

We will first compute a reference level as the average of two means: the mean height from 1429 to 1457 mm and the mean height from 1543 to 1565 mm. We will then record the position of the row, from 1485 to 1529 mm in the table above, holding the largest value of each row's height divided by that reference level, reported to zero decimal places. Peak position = 1528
